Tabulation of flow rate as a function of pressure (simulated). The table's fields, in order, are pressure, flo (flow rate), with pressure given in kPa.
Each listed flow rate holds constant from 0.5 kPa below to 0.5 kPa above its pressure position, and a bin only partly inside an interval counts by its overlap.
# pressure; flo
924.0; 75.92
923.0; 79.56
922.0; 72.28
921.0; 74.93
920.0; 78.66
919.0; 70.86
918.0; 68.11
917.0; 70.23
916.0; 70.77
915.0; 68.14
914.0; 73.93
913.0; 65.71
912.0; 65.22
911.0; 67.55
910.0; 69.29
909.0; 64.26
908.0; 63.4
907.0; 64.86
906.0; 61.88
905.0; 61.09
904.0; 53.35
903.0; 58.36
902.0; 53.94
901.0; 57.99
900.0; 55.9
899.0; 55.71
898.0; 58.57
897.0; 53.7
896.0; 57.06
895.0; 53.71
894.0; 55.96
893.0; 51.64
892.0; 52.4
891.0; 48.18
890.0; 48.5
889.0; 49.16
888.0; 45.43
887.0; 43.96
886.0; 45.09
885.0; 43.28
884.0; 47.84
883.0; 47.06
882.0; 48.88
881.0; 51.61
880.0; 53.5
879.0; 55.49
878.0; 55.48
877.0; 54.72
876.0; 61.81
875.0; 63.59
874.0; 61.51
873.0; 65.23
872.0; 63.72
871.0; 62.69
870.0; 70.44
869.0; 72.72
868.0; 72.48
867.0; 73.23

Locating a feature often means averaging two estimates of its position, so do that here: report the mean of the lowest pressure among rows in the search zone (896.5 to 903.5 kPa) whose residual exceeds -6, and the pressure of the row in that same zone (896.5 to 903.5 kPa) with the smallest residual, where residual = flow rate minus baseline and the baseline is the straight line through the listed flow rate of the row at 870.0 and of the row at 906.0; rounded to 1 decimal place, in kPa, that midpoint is 897.5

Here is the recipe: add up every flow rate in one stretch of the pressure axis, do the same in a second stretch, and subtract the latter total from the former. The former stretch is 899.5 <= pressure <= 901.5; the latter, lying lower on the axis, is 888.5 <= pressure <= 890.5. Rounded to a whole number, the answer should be 16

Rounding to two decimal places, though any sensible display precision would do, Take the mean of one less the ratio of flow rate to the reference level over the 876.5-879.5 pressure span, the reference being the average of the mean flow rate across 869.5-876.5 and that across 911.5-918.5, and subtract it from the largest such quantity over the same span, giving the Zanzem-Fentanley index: 0.01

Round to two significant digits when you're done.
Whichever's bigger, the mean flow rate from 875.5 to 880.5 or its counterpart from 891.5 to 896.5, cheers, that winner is 56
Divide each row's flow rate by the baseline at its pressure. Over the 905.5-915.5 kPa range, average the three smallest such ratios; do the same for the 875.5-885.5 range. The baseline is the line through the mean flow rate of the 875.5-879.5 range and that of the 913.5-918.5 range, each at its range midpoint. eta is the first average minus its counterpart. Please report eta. 0.159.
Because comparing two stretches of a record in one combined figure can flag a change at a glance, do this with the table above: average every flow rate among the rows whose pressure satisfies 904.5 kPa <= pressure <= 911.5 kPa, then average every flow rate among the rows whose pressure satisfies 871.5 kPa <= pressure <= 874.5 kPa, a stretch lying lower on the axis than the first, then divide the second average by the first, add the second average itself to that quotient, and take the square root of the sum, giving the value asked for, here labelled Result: 8.03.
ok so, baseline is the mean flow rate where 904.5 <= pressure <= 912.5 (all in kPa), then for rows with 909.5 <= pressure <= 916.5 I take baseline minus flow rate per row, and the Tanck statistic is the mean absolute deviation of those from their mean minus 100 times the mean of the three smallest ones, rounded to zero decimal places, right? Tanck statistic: 666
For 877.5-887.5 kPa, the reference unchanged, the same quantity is -983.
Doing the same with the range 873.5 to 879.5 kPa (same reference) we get -236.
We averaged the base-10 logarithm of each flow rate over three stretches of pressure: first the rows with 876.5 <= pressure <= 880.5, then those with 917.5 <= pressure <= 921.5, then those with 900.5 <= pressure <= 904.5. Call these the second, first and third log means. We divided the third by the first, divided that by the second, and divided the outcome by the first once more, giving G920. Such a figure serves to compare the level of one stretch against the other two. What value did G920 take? 0.289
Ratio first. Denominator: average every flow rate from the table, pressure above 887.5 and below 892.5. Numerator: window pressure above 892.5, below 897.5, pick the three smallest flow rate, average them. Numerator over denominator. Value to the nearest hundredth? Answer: 1.09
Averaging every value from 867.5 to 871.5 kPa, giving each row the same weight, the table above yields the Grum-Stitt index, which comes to 70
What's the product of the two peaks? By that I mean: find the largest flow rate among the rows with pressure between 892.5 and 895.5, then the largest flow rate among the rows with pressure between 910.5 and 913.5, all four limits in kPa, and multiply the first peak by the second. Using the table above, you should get 3780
